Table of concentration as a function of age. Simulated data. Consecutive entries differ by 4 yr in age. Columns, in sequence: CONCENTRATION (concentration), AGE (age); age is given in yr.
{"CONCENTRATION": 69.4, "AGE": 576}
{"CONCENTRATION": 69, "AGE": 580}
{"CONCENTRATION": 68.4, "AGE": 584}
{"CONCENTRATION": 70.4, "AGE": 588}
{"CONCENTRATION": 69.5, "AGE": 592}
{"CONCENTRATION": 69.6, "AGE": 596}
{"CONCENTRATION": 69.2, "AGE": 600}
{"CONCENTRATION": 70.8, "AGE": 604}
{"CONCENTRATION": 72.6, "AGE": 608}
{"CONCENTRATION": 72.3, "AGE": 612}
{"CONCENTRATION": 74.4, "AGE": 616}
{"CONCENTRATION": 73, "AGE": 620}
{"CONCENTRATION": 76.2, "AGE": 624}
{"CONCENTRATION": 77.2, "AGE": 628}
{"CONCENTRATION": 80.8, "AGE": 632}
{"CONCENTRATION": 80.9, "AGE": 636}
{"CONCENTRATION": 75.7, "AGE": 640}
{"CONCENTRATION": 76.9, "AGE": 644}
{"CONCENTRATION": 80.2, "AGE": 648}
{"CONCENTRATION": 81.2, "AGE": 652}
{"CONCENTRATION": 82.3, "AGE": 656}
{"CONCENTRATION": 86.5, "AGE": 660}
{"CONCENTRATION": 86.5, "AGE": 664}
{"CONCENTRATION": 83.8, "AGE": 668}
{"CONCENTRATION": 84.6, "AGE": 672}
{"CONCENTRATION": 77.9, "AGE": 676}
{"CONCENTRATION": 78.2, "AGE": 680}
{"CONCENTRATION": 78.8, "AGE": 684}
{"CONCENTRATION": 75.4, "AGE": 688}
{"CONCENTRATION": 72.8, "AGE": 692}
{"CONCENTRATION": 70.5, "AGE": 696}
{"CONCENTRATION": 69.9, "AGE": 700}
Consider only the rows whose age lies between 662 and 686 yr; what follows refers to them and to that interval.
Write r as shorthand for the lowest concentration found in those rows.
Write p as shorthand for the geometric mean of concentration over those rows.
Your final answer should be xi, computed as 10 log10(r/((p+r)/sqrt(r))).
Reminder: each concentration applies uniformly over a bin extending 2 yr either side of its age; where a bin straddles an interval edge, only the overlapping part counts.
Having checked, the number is 6.35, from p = 82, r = 77.9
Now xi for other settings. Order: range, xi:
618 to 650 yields 6.17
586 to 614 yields 6.15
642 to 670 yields 6.27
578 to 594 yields 6.14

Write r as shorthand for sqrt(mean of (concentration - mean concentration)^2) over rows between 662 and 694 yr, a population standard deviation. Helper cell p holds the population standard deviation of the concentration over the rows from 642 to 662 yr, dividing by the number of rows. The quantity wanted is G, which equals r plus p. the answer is 7.6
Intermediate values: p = 3.1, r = 4.5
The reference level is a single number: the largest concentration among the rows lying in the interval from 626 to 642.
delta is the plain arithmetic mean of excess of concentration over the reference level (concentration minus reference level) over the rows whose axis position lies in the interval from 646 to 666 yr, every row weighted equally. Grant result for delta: 2.4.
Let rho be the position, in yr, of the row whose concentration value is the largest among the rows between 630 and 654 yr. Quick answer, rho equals 652 yr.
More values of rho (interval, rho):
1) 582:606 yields 604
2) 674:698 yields 684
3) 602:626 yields 624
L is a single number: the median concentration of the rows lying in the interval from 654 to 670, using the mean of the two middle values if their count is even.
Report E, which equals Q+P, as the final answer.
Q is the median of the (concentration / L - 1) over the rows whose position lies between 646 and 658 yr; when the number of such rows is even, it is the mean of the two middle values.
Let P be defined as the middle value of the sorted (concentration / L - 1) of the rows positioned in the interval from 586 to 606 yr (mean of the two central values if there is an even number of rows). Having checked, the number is -0.23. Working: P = -0.183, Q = -0.05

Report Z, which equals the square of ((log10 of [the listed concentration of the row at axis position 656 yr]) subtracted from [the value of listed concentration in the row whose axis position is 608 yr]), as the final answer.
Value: 4996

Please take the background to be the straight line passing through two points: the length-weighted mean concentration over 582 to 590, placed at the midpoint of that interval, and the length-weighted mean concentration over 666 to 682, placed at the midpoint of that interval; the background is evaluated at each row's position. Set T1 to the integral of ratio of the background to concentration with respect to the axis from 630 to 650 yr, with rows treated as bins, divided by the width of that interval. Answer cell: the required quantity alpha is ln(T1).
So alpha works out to -0.029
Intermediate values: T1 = 0.97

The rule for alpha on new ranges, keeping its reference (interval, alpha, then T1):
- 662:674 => -0.056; 0.95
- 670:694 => 0.056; 1.06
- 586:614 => 0.009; 1.01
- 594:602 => 0.023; 1.02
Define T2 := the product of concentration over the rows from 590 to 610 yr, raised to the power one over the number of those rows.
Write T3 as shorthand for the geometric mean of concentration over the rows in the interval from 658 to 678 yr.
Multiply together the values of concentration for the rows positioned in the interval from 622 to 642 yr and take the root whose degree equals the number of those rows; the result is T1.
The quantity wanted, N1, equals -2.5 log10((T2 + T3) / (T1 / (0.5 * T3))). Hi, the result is -4.79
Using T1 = 78.1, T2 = 70.3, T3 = 83.8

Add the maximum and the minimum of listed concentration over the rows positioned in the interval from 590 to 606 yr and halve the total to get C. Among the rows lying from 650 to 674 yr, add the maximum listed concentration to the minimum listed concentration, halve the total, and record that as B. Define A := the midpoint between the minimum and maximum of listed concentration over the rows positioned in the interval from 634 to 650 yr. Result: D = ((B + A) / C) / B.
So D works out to 0.0276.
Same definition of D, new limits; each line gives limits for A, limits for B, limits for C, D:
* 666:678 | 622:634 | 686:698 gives 0.0279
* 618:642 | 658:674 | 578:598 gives 0.0274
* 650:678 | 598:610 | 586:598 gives 0.0309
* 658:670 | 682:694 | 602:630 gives 0.0287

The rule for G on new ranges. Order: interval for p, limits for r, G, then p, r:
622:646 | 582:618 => 3.9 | 2.1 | 1.8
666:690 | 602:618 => 4.6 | 3.3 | 1.3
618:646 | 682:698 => 5.7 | 2.6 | 3.1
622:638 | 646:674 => 4.4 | 2.1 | 2.3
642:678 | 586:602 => 3.7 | 3.3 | 0.4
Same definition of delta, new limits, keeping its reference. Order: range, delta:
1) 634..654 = -1.9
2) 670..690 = -1.9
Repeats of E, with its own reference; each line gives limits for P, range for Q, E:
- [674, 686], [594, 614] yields -0.25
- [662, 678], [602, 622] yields -0.16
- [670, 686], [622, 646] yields -0.17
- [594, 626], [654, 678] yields -0.16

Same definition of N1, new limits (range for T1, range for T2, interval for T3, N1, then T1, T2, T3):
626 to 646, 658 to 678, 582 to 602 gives -4.58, 78.3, 83.8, 69.4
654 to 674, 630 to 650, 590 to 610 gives -4.48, 84.7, 78.9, 70.3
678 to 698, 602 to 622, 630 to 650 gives -4.75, 75.1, 72.6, 78.9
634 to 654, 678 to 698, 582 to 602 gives -4.51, 78.9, 75.1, 69.4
